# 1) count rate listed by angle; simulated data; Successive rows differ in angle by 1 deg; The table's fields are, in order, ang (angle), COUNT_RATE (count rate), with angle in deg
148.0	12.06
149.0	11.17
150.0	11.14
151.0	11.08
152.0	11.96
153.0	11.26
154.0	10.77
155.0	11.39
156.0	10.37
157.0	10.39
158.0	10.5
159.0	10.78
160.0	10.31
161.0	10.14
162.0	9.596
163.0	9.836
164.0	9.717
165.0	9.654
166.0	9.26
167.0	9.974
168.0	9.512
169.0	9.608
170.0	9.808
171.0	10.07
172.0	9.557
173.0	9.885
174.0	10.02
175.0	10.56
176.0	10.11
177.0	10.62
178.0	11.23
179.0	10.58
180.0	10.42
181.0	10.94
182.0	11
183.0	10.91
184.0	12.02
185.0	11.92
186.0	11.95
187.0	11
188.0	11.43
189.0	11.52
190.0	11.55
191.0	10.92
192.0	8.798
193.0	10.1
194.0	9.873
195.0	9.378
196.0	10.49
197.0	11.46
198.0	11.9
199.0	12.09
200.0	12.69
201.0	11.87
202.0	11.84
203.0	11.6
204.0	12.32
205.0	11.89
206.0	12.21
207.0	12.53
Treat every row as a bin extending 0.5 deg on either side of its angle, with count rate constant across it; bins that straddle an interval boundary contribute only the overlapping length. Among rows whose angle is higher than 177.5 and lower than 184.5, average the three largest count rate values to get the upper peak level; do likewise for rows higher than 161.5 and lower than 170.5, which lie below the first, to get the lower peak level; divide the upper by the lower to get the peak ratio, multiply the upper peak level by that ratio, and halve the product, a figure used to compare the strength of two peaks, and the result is 6.60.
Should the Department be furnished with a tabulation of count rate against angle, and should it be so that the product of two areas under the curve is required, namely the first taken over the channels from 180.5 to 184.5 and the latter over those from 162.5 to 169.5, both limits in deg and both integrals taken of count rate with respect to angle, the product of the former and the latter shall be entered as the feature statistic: 3031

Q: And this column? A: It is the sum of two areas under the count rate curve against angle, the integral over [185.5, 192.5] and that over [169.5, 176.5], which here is 147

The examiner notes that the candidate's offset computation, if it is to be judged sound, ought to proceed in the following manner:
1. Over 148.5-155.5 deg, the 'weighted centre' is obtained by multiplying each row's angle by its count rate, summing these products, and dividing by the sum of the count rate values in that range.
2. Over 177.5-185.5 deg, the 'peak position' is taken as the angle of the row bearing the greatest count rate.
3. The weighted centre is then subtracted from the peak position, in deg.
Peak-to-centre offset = 32.0 deg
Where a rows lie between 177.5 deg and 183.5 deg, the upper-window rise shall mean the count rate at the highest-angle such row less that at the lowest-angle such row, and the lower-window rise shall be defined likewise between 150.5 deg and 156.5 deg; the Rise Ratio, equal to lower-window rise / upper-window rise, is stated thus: 2.2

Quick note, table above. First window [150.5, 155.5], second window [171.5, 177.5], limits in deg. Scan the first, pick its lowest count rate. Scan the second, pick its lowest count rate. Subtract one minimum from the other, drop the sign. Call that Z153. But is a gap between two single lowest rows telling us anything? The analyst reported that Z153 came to 1.2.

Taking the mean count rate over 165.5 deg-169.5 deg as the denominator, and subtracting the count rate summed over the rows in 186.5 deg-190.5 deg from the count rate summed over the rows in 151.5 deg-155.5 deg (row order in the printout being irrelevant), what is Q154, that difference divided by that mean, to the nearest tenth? 0.0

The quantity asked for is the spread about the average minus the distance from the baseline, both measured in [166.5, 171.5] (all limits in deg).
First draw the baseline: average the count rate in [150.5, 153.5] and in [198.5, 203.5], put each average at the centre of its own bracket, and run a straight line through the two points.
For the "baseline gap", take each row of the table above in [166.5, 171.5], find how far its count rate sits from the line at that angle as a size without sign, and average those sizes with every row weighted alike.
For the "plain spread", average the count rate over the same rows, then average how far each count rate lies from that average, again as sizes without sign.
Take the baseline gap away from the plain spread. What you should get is -1.7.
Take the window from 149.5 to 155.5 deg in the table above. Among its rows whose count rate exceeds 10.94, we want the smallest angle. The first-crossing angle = 150.0 deg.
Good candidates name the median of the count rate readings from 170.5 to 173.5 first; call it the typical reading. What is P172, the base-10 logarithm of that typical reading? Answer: 0.99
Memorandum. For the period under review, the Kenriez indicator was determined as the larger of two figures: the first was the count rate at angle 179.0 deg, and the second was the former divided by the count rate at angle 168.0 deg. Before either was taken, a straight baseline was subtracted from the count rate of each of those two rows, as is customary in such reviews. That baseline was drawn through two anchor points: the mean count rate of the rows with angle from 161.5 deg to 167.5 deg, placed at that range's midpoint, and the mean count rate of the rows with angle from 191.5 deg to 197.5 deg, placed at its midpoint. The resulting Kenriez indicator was 0.74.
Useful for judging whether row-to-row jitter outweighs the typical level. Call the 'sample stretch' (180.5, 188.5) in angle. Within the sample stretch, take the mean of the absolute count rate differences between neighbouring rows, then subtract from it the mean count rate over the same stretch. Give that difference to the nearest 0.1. -11.0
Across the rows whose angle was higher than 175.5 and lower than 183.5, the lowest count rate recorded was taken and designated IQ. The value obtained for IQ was 10.11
